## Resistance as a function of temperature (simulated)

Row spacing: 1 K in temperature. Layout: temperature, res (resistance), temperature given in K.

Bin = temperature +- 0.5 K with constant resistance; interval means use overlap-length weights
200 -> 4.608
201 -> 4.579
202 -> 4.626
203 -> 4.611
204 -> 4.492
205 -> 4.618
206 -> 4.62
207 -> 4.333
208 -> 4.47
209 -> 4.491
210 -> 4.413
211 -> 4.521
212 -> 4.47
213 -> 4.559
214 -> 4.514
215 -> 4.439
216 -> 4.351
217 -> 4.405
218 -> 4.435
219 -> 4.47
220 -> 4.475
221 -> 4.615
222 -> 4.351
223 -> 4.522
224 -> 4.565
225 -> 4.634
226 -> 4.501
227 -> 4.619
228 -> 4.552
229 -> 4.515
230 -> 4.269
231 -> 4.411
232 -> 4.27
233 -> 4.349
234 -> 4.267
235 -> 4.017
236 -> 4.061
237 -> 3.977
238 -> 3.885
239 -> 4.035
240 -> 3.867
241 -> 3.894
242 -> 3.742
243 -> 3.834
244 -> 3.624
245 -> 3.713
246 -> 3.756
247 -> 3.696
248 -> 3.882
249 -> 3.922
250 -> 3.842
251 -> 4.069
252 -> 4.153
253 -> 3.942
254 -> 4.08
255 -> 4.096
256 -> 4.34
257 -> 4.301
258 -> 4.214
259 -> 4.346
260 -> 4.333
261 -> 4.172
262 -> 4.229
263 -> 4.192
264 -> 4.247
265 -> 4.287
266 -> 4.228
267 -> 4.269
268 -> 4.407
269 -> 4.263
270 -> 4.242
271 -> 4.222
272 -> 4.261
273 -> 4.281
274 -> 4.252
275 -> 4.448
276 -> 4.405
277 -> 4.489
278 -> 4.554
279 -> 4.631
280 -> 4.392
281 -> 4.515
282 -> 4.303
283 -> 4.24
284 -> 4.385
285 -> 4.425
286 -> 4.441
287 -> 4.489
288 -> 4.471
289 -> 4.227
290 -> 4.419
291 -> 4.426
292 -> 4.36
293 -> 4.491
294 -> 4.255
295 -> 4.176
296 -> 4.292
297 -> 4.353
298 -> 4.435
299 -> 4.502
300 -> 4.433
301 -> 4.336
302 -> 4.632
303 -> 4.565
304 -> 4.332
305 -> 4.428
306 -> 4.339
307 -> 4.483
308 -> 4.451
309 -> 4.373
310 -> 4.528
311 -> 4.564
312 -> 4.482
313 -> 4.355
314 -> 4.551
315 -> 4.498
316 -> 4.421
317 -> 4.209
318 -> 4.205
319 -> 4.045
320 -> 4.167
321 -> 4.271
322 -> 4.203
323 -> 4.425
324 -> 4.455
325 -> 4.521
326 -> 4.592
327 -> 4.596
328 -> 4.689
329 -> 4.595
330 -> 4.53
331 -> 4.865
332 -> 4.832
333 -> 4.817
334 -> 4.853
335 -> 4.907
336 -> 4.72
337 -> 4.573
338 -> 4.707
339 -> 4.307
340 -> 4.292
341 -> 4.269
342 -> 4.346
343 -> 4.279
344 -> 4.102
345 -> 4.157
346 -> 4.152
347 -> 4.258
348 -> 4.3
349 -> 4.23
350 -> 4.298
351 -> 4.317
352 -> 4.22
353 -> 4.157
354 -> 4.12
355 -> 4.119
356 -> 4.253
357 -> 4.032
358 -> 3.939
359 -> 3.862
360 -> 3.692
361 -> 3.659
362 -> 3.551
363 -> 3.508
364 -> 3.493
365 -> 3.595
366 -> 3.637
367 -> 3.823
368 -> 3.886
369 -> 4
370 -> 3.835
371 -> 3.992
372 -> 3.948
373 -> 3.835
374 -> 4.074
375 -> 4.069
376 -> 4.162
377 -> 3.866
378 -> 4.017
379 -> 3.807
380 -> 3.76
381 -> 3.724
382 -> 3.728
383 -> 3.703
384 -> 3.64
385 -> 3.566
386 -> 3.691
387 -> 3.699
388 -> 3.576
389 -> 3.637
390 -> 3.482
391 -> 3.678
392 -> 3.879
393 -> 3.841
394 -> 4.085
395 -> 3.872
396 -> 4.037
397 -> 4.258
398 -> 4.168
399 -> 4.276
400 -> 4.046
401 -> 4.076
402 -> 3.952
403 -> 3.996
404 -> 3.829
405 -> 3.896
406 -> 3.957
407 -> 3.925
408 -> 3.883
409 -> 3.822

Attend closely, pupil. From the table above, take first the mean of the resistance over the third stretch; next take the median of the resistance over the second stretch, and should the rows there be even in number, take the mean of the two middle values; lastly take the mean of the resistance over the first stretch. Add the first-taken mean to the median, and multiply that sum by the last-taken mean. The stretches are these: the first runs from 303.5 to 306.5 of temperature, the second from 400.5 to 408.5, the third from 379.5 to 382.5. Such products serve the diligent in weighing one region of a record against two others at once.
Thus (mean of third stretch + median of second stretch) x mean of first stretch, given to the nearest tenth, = 33.5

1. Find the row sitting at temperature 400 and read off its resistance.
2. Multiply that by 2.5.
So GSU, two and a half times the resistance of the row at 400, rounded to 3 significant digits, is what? 10.1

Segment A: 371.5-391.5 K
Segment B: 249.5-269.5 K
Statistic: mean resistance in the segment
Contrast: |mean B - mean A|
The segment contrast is 0.42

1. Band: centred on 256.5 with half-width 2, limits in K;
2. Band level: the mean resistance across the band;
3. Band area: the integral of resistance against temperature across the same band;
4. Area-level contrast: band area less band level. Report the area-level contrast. 12.7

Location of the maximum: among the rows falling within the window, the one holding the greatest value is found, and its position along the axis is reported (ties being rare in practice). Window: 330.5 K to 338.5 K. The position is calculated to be 335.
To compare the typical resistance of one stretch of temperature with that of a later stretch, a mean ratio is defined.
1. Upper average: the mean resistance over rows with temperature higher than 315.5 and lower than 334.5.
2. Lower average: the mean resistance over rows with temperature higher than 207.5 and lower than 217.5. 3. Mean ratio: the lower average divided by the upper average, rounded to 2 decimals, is 0.99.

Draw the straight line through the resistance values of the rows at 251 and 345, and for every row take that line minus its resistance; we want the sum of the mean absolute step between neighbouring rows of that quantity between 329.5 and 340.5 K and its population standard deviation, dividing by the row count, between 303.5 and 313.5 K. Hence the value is 0.212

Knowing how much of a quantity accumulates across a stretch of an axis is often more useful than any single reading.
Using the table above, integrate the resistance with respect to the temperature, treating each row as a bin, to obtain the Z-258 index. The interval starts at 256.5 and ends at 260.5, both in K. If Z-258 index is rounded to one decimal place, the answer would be 17.2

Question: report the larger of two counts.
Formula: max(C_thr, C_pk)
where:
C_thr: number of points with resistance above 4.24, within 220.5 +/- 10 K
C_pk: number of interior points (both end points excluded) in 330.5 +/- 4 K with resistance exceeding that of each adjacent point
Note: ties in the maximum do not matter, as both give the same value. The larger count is 20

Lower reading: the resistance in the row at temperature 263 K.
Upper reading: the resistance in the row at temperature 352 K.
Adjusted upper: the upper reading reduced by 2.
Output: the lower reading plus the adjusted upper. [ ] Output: 6.41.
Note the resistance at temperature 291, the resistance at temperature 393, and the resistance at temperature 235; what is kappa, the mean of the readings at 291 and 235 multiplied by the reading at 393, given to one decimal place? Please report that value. 16.2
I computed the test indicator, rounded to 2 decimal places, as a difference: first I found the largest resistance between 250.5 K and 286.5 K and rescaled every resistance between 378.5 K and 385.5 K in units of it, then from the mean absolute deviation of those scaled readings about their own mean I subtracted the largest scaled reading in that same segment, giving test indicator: -0.81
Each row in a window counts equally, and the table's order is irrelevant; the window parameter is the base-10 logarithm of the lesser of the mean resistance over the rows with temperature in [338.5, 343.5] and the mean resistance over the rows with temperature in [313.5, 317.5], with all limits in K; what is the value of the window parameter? 0.633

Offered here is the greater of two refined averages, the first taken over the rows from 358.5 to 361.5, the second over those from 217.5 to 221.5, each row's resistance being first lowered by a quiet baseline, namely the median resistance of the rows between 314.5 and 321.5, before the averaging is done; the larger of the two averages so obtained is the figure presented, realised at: 0.29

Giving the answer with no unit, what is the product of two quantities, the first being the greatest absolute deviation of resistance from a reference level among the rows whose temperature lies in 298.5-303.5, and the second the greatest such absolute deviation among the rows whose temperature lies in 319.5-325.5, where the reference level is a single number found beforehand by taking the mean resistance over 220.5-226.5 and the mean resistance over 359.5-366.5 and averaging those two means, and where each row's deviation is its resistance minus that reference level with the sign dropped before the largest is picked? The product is 0.26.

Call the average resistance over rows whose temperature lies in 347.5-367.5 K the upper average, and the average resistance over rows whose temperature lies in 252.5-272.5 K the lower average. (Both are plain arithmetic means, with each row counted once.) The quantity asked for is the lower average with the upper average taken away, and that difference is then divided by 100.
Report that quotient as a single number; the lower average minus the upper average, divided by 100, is 0.0029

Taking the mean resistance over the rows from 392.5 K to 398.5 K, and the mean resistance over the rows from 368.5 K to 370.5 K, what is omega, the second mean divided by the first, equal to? 0.97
